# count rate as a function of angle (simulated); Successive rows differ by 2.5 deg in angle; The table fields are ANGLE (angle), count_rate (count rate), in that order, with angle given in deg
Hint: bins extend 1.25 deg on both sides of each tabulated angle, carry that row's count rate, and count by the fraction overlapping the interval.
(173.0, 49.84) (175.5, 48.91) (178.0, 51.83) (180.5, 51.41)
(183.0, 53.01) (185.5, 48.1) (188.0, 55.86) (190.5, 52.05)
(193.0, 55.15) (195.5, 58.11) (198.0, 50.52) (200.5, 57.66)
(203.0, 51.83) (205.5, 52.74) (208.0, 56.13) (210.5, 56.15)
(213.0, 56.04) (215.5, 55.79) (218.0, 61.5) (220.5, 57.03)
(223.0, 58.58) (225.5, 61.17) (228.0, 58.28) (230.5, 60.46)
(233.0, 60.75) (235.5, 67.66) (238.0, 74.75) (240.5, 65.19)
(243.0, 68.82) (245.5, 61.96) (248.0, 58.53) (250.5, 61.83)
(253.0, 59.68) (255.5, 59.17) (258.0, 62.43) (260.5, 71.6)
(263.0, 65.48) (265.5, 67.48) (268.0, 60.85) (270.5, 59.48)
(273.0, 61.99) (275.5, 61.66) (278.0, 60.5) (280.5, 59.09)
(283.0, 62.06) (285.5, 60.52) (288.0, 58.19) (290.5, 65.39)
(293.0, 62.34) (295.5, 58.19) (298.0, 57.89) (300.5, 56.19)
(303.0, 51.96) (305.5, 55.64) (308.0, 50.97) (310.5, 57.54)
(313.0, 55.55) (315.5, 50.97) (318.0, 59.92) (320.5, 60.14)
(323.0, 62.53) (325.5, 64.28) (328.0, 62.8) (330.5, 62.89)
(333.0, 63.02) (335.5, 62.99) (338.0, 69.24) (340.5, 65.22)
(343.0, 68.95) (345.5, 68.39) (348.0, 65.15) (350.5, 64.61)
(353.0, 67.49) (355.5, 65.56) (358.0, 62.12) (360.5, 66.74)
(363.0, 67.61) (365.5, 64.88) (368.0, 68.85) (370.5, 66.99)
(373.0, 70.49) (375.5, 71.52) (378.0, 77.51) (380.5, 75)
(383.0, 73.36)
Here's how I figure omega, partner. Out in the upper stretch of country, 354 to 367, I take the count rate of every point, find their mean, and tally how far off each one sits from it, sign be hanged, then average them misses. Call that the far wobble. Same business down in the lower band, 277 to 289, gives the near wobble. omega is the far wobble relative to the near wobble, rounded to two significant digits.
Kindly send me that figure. 1.3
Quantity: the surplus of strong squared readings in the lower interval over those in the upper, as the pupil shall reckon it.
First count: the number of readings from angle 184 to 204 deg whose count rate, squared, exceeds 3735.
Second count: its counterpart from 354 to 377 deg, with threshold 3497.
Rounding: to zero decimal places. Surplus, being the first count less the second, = -9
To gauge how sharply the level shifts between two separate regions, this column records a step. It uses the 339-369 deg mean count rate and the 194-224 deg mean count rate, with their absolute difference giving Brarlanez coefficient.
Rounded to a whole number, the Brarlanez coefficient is 10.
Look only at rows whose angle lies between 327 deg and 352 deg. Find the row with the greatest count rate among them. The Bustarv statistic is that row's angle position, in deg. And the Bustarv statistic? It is 338.0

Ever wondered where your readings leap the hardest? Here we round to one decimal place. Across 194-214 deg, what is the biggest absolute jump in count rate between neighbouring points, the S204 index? 7.6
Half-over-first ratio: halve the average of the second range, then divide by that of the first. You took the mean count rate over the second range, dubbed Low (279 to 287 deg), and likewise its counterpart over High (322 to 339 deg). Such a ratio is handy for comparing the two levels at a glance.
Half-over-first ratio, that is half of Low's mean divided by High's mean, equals 0.473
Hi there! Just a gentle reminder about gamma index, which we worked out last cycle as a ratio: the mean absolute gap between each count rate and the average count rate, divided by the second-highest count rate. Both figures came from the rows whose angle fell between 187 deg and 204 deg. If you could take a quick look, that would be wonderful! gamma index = 0.044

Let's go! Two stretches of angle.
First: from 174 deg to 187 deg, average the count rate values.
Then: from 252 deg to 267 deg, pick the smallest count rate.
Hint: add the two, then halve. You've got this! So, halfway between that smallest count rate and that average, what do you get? 55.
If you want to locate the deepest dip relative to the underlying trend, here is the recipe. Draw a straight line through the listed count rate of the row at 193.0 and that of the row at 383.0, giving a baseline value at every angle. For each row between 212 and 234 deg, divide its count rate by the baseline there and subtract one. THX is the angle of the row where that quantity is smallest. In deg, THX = 215.5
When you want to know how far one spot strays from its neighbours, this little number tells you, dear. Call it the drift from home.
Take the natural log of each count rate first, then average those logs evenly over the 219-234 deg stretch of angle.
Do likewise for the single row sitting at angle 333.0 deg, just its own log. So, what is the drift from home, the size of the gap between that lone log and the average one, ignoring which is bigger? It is 0.060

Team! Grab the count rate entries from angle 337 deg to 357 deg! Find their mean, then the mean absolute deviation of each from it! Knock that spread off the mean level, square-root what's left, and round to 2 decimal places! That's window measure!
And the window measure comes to 8.07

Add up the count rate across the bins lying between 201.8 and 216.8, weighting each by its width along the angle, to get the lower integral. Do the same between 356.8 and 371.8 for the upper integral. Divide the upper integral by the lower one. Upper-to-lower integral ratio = 1.21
